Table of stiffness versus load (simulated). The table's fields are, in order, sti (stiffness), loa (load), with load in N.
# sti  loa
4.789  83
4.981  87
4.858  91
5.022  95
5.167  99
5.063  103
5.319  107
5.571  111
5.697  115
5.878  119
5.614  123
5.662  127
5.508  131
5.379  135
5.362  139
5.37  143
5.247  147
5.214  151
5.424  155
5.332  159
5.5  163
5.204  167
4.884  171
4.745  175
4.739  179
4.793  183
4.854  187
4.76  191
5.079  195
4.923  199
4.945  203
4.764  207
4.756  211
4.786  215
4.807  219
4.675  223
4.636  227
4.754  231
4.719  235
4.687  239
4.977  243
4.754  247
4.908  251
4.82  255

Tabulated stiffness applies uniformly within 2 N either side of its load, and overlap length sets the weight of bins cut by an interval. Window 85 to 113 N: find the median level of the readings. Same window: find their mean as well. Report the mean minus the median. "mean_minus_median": 0.077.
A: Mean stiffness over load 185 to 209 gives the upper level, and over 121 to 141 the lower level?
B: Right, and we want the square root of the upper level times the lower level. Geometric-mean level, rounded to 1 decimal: 5.2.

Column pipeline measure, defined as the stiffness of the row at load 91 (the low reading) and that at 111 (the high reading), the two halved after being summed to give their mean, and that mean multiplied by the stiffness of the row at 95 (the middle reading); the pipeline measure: 26.2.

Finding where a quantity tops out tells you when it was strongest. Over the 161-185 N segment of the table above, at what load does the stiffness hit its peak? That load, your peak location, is 163 N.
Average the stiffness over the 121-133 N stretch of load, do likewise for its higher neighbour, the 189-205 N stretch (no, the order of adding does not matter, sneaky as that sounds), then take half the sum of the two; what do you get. 5.26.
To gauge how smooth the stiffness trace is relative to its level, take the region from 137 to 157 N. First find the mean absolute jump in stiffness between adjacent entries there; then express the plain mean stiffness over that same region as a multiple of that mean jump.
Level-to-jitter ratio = 57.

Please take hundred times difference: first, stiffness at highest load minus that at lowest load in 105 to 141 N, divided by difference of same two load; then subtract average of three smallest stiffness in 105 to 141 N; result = -535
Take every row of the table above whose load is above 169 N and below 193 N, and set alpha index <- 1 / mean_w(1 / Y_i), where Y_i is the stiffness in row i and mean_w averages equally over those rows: 4.80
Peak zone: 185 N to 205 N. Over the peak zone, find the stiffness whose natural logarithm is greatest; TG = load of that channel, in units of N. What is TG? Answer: 195 N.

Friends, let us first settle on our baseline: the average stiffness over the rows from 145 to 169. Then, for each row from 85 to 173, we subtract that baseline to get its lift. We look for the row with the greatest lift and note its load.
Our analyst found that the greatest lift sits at 119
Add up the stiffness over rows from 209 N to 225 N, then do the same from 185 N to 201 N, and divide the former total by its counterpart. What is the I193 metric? 0.97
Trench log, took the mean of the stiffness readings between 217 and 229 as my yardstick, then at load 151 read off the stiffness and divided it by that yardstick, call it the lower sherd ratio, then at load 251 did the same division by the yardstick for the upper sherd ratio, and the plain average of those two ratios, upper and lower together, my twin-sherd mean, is 1.075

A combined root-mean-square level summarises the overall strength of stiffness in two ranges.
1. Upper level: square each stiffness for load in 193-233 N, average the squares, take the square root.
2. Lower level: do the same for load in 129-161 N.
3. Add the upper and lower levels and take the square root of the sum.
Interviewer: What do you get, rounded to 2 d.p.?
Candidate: 3.19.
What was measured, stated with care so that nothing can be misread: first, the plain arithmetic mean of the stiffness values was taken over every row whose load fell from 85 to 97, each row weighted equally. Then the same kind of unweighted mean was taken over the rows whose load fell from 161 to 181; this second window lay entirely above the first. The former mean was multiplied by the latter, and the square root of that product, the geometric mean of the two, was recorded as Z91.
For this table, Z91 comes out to 4.98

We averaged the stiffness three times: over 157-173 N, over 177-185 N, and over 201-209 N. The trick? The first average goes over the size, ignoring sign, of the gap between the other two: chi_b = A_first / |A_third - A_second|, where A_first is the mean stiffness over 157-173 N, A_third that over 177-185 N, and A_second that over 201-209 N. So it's 59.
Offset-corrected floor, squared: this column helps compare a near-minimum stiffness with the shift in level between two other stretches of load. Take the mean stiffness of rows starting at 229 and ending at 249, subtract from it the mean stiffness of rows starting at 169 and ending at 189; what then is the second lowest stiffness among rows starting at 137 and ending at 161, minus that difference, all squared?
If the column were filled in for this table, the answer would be 28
